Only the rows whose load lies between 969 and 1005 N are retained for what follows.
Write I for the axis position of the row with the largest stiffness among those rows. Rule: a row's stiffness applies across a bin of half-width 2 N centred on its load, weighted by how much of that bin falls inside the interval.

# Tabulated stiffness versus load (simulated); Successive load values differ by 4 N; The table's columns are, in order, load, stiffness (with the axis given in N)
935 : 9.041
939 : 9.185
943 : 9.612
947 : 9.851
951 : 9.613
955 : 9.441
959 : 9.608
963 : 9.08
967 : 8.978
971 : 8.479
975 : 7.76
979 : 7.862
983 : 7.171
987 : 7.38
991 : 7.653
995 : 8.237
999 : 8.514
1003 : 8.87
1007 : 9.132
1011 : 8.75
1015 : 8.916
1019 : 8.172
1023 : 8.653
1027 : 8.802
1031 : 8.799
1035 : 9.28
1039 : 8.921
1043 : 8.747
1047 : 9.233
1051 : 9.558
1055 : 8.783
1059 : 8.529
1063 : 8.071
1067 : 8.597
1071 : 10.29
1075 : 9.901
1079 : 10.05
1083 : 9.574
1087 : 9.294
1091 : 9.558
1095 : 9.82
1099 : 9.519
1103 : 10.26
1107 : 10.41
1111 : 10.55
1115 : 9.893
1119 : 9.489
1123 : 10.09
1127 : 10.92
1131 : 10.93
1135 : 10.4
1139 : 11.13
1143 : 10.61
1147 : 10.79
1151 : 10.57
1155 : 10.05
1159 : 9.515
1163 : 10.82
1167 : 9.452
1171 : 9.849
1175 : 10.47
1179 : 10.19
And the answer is 1003 N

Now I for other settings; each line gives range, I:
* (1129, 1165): 1139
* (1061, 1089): 1071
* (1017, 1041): 1035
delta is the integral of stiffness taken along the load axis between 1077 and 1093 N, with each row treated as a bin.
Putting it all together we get 154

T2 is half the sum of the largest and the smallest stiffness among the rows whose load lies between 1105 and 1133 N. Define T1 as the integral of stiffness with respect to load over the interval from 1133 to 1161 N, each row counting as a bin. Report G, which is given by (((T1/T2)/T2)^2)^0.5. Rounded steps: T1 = 292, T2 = 10.2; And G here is 2.80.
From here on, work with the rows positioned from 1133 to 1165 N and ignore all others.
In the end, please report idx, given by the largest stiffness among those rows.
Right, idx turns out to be 11.13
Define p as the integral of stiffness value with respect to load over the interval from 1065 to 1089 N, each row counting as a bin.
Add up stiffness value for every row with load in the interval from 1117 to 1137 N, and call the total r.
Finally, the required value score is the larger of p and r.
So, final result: 231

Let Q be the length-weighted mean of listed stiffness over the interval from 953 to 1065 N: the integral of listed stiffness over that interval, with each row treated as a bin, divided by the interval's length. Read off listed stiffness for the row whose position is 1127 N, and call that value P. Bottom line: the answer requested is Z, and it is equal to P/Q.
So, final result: 1.27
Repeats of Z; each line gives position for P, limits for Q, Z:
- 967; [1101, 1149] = 0.86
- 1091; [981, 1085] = 1.09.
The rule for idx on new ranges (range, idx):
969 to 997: 8.479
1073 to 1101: 10.05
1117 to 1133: 10.93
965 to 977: 8.978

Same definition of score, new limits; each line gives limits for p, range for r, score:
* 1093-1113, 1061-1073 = 202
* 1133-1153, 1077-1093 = 214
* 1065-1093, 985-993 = 269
